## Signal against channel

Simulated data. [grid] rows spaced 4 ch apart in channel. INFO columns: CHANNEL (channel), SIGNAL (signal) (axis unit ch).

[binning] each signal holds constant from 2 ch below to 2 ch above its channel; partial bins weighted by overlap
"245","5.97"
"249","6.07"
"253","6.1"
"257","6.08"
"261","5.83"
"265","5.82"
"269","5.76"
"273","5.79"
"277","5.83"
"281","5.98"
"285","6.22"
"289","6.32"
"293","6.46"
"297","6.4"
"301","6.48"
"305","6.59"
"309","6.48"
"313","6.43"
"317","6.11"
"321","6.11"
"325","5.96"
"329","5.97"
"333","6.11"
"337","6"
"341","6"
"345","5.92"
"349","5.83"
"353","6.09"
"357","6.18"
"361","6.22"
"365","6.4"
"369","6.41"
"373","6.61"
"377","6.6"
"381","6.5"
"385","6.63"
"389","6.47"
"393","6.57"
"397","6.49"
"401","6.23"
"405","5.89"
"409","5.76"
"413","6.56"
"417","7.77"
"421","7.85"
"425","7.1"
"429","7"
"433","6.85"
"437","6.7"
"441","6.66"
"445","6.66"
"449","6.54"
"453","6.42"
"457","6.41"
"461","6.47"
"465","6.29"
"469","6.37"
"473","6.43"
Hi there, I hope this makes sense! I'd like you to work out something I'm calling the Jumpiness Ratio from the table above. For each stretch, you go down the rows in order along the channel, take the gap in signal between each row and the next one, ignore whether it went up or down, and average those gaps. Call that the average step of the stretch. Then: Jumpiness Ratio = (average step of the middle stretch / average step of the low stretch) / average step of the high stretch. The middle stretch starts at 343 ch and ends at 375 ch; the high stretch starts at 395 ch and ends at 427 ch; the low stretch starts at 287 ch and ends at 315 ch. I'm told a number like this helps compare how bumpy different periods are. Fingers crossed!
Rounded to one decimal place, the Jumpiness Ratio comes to 2.7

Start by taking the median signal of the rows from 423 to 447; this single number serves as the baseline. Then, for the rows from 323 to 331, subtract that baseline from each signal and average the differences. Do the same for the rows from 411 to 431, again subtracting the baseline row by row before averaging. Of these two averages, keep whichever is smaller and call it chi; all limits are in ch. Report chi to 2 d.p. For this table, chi -0.81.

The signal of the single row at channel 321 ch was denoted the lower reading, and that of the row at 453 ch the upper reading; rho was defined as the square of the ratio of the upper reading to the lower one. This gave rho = 1.10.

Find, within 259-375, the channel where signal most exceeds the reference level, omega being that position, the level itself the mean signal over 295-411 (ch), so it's 373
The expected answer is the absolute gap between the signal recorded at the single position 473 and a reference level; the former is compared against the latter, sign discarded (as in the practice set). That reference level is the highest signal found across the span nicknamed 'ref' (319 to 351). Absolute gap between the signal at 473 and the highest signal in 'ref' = 0.32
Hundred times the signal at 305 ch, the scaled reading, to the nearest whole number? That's 659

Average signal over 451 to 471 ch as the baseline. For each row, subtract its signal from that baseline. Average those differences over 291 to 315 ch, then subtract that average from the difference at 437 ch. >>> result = -0.23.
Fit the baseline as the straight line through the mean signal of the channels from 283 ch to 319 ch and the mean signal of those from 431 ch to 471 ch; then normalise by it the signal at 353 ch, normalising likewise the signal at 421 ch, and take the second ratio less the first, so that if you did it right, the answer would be 0.26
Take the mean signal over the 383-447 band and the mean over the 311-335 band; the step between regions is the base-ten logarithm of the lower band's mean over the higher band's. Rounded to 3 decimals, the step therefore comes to -0.040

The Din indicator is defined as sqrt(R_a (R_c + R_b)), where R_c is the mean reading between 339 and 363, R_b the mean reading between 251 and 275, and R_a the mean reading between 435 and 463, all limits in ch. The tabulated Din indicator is 8.8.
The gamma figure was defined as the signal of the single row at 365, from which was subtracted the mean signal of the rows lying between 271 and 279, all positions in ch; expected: 0.6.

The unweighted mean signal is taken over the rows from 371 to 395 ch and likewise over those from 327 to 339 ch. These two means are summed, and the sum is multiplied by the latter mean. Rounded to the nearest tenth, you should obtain 75.9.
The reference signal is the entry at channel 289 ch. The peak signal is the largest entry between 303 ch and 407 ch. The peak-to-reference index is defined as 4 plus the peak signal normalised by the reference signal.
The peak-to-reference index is 5.05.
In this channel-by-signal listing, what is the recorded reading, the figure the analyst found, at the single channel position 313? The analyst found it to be 6.43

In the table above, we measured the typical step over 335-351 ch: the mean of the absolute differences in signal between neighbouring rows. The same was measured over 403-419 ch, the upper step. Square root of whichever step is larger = 0.84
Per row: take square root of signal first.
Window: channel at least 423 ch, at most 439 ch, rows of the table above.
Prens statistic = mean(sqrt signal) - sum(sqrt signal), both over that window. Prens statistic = -7.89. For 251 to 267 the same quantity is -7.32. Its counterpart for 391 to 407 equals -7.53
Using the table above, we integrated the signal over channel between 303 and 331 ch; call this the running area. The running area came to 175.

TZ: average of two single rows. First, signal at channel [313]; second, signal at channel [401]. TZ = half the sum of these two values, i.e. 6.33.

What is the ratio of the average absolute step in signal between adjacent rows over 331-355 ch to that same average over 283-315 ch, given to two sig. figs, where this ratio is 1.2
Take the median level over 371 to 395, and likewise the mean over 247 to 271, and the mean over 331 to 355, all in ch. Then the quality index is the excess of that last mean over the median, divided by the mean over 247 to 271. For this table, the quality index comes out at -0.10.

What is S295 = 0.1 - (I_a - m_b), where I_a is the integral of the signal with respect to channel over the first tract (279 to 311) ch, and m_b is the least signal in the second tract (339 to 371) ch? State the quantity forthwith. -198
